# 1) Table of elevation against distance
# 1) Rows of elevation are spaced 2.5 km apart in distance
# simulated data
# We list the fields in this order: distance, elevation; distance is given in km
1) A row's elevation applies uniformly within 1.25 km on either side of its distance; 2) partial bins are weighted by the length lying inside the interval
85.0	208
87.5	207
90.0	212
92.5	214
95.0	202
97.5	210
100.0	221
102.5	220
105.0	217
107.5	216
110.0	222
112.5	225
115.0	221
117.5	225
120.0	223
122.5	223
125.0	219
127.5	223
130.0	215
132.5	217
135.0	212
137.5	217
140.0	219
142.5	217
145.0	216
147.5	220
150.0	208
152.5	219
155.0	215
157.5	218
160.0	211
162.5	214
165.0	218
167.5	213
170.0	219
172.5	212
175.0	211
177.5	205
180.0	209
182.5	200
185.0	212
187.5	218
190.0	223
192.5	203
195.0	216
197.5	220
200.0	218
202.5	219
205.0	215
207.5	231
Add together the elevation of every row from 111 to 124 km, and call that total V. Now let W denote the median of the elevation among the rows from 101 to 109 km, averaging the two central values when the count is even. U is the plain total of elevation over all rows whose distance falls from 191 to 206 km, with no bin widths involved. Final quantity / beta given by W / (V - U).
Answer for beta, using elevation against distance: -1.25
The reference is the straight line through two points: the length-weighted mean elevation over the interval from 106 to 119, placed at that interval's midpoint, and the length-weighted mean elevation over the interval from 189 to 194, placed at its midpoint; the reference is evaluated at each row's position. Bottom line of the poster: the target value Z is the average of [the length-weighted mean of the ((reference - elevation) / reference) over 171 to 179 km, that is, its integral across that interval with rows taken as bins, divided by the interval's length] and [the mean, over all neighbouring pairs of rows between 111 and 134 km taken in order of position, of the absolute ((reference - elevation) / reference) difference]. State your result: 0.019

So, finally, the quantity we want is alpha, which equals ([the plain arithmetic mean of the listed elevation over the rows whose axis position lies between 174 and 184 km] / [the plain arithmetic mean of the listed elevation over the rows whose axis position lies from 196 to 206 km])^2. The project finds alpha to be 0.90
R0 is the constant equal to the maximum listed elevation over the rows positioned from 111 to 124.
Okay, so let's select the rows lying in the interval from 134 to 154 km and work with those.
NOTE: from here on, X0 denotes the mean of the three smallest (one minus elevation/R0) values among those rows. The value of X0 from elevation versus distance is 0.025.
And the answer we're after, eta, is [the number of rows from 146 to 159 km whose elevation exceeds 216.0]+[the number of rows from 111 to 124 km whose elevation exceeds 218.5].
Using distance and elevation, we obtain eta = 8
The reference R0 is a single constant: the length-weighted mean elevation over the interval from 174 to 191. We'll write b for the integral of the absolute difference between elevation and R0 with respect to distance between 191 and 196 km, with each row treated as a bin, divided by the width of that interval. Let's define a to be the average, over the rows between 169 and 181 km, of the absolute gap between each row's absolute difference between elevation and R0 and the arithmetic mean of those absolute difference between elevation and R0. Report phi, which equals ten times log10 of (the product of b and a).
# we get 13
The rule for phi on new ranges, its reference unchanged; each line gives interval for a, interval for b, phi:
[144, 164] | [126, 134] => 12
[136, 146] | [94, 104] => 8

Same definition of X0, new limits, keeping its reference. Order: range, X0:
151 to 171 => 0.028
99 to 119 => 0.004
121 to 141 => 0.015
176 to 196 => 0.027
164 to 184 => 0.037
